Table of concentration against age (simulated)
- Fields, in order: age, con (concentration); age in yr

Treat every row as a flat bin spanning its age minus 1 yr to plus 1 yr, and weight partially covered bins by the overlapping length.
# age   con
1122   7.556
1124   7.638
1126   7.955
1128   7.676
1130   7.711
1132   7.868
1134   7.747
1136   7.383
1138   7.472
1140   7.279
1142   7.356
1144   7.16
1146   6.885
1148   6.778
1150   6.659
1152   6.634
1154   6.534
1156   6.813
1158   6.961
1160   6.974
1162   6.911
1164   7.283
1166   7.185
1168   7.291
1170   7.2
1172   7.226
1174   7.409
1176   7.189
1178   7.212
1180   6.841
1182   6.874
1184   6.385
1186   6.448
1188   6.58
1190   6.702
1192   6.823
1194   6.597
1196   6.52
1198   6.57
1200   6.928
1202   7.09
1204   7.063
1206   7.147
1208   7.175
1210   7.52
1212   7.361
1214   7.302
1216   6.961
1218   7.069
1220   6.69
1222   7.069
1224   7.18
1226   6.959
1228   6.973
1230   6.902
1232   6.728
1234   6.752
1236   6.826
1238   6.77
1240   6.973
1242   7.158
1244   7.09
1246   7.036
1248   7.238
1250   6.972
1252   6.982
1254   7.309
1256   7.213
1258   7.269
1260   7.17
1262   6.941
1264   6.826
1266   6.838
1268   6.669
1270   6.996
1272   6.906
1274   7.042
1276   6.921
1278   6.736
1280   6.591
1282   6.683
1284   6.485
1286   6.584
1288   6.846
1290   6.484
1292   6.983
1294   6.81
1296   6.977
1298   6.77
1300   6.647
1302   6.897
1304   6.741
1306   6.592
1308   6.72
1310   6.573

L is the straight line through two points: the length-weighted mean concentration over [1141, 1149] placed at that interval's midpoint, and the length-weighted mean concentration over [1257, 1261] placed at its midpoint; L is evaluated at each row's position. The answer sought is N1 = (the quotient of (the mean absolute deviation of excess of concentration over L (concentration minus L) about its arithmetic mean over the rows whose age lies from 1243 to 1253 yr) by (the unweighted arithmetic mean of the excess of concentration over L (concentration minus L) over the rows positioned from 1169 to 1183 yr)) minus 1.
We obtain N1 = 0.9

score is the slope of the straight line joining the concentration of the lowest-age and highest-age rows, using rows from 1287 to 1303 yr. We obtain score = 0.004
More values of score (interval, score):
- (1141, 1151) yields -0.087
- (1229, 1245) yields 0.013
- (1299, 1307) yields -0.009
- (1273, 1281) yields -0.075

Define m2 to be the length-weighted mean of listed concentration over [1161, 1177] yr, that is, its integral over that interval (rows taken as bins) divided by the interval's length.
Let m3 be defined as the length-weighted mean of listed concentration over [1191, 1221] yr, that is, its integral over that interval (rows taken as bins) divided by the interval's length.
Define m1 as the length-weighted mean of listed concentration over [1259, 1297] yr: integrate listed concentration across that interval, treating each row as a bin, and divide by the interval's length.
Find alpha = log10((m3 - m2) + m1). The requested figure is 0.819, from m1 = 6.82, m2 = 7.2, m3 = 6.99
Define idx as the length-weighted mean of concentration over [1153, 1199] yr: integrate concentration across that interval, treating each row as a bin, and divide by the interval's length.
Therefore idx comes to 6.89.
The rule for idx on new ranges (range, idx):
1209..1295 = 6.95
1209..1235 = 7.04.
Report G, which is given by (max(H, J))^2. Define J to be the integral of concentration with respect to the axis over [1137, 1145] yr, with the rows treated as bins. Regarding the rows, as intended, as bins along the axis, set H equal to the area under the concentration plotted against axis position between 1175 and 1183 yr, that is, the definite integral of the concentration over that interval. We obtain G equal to 3426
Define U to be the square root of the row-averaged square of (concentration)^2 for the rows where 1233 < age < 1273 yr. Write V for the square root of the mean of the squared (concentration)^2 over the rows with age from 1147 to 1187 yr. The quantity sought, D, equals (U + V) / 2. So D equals 48.7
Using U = 49.1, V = 48.4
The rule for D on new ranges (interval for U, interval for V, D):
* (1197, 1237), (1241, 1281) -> 49.2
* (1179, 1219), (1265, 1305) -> 47.0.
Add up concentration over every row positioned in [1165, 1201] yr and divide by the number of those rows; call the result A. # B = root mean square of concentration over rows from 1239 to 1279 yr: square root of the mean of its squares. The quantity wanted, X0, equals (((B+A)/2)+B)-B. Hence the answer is 6.95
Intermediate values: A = 6.89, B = 7.02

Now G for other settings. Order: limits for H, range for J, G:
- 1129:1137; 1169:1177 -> 3772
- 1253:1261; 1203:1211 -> 3355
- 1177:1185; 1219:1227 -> 3113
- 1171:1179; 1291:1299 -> 3372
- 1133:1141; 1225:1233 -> 3571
